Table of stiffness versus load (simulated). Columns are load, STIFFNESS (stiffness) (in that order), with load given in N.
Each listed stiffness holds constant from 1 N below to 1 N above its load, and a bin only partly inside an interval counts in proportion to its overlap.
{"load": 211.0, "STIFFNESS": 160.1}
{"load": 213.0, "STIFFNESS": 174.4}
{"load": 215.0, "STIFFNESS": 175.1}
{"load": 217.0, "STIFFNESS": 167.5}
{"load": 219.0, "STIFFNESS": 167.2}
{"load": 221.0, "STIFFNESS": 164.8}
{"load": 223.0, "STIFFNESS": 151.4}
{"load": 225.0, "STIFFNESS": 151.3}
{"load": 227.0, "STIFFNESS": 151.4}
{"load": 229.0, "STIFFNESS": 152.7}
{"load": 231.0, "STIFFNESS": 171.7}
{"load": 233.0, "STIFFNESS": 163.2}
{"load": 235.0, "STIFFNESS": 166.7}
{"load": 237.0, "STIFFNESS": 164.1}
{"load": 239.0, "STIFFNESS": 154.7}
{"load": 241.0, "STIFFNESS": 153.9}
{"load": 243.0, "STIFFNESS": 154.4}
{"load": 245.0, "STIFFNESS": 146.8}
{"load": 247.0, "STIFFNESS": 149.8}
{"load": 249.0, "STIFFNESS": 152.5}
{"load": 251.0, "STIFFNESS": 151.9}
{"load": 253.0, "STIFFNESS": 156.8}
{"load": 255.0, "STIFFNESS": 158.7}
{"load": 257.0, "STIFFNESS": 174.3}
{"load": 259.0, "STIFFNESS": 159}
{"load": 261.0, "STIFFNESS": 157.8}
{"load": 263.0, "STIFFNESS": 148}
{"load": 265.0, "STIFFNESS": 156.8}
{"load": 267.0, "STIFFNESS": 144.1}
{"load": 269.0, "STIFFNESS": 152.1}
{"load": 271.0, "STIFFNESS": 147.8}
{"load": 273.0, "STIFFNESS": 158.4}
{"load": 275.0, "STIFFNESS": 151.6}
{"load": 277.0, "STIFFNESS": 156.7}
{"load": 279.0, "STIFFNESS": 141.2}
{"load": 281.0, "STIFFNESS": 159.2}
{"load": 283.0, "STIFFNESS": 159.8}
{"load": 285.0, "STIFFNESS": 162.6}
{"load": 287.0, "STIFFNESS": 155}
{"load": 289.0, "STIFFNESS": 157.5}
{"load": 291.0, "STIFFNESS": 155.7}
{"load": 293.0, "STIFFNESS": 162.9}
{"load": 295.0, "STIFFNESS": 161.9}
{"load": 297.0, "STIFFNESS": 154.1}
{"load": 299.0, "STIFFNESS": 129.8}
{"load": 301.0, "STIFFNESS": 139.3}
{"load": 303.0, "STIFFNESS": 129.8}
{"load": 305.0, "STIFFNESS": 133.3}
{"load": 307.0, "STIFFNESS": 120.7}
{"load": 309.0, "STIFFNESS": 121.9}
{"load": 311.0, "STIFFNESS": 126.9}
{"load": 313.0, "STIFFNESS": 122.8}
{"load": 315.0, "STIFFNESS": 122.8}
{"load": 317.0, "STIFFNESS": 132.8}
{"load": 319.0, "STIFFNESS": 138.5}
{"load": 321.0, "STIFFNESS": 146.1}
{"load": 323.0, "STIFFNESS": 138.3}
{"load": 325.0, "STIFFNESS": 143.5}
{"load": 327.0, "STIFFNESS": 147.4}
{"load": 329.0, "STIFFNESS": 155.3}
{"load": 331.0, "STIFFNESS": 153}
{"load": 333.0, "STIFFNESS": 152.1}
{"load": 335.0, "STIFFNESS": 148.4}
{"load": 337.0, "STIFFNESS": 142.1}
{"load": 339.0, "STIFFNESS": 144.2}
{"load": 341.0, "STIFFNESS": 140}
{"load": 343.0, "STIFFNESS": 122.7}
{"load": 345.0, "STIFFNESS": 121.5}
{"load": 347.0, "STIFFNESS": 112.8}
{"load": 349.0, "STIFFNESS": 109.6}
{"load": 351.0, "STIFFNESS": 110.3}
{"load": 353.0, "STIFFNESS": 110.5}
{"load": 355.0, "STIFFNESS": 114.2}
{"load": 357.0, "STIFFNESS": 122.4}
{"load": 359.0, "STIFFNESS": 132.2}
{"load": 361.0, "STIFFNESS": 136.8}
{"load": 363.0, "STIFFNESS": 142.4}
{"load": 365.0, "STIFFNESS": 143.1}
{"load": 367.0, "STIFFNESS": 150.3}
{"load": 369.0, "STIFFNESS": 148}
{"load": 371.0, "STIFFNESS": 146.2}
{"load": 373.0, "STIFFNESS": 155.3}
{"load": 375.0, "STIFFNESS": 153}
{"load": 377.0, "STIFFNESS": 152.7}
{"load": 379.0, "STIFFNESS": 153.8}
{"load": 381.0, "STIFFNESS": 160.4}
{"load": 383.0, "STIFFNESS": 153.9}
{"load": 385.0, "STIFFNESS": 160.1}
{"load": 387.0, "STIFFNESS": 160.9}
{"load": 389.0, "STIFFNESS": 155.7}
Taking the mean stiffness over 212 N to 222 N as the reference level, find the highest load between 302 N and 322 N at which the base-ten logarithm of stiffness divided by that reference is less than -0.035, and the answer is 321.0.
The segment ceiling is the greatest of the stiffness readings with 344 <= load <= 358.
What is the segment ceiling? 122.4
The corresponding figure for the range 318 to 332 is 155.3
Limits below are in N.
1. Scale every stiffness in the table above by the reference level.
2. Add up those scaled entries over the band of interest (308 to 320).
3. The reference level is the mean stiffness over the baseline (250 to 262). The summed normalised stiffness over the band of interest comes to 4.8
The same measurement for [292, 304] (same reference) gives 5.5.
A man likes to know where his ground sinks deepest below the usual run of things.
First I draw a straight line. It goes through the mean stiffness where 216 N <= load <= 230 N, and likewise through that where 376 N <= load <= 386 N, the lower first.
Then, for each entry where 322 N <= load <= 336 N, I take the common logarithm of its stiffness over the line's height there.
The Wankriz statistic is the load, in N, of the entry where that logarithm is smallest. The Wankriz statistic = 323.0 N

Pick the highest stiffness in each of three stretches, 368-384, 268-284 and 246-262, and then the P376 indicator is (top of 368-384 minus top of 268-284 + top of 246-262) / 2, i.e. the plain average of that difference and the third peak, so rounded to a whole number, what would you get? 87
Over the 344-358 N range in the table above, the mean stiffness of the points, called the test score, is 114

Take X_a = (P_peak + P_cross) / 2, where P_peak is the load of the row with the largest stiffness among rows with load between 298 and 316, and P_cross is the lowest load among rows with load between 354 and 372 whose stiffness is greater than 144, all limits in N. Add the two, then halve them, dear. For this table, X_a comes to 334 N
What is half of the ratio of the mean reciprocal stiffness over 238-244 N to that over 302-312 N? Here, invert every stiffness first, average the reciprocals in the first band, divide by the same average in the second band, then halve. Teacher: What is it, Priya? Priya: 0.41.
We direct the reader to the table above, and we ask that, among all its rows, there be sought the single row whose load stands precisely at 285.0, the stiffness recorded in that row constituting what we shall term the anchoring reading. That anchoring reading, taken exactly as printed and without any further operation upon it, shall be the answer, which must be 162.6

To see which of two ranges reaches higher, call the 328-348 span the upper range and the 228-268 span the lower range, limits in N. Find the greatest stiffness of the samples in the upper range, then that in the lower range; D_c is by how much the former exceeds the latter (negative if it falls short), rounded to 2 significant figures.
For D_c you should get -19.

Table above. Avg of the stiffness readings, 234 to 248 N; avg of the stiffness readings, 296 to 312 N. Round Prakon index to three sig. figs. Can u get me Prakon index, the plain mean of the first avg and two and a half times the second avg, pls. 243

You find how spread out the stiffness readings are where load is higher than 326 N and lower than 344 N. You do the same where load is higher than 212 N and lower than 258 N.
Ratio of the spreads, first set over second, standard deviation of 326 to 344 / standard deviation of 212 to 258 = 1.1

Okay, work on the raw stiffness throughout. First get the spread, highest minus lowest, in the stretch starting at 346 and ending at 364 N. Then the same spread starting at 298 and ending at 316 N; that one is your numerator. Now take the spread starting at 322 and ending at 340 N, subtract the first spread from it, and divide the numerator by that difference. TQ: -1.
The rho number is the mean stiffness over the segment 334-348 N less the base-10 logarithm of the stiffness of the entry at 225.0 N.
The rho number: 131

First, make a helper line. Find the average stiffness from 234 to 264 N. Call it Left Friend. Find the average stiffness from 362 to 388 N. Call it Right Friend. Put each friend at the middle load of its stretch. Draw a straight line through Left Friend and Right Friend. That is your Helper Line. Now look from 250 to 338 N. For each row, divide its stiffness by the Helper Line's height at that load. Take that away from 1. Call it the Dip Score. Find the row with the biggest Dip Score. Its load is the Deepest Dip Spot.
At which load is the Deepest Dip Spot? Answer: 307.0 N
